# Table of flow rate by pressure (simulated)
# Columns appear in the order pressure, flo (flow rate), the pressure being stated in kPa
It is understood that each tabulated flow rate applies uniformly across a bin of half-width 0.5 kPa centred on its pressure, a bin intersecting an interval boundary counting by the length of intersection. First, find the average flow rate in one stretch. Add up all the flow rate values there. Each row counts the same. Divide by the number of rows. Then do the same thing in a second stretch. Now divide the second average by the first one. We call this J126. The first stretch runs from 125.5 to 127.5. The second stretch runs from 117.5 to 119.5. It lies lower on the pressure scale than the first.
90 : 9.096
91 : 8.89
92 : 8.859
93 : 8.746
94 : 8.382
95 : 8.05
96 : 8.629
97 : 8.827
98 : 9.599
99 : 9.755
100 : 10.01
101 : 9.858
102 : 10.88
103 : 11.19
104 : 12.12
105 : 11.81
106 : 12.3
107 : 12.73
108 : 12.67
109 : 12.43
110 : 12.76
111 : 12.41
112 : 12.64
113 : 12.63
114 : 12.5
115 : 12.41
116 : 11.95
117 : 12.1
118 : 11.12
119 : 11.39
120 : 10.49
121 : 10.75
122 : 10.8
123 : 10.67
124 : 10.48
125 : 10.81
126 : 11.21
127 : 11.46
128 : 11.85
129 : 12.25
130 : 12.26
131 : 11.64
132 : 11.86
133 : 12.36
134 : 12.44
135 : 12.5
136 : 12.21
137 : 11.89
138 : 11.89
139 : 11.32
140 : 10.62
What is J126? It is 0.99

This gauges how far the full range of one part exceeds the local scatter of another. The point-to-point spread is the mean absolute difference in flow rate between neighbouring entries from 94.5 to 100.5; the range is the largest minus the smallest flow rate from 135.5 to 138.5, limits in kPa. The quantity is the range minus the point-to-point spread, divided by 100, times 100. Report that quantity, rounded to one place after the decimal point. -0.1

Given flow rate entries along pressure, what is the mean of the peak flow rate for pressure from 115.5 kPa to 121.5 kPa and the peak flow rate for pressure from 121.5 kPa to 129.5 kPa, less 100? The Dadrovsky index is -87.8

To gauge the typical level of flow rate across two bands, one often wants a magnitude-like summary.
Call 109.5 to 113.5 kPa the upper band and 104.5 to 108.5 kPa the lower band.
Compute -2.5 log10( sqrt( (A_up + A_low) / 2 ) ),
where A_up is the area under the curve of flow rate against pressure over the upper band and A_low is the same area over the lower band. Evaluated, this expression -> -2.12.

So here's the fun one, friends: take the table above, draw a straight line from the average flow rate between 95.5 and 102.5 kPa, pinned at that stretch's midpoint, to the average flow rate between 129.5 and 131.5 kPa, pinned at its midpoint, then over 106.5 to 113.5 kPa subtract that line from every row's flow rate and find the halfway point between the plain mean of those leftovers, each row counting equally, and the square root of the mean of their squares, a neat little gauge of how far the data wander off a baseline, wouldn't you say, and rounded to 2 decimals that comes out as 2.16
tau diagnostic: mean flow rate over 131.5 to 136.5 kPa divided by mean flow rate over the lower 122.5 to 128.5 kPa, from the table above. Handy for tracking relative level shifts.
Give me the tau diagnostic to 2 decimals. 1.11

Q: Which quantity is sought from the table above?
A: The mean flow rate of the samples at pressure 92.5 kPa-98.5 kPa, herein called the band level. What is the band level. 8.7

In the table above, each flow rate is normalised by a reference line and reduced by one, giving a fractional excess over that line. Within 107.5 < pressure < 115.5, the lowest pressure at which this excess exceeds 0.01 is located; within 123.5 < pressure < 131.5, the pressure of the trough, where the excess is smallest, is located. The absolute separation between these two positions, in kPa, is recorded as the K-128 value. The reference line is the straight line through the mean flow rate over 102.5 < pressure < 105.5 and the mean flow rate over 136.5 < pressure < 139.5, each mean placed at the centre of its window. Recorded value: 16 kPa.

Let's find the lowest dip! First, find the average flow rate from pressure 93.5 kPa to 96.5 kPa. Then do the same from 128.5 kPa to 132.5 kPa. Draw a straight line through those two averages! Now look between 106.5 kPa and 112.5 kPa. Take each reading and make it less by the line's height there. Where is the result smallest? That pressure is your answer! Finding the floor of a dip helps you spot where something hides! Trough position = 111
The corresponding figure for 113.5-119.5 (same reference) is 118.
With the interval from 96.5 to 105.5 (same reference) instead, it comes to 97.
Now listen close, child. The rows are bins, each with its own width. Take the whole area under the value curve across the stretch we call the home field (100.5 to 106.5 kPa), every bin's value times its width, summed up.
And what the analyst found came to 68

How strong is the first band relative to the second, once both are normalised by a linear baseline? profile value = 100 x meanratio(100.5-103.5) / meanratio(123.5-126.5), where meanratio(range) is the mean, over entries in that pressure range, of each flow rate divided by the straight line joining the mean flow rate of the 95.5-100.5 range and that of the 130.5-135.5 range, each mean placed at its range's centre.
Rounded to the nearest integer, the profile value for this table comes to 117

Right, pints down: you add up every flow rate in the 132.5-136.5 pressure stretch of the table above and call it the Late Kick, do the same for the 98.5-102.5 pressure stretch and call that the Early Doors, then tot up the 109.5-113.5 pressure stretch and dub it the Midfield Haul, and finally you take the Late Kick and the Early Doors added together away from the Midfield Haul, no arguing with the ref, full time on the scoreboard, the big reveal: -40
